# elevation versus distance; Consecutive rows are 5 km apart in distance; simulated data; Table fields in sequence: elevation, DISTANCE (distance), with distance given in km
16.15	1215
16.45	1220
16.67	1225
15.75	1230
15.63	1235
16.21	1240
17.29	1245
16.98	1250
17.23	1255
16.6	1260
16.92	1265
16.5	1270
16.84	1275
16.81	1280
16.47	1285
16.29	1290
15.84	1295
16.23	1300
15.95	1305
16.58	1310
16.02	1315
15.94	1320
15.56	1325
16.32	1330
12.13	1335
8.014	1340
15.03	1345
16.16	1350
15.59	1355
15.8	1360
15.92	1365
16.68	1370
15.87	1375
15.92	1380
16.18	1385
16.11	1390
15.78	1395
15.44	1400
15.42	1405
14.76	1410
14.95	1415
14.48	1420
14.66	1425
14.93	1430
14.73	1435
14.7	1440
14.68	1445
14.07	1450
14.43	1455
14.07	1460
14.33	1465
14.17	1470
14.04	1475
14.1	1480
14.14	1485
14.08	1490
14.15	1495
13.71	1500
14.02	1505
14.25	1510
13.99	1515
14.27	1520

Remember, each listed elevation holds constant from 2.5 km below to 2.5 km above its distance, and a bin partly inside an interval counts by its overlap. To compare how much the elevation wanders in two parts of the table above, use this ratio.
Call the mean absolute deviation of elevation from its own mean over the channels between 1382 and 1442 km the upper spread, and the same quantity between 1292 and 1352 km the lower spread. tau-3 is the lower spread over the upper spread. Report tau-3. 3.2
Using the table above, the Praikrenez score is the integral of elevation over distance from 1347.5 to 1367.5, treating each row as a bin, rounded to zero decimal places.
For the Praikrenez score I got 317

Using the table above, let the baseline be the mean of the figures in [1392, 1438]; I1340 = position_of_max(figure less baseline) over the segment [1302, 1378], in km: 1370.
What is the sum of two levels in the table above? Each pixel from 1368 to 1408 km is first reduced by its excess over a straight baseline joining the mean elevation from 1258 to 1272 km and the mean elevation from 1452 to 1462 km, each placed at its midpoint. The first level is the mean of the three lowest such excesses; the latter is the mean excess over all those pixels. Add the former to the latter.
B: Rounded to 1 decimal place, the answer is 1.3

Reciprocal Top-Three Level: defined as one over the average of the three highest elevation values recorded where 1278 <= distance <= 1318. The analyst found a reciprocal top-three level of 0.060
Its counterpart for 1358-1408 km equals 0.061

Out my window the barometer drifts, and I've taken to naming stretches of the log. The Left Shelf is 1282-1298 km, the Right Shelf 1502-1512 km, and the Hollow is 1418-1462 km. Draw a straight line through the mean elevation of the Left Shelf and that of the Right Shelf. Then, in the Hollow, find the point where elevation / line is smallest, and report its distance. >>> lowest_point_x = 1450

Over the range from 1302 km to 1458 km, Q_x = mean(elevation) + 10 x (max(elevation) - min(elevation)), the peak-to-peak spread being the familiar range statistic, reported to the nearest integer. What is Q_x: 102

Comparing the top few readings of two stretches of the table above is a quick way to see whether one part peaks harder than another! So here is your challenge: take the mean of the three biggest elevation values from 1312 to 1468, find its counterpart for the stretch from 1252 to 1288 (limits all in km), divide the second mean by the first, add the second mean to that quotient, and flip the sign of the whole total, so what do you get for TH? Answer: -18.0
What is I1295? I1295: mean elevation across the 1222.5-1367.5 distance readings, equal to 15.8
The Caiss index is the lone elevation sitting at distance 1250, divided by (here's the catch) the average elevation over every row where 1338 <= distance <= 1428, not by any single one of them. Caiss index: 1.12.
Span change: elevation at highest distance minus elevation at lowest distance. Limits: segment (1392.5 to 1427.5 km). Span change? -1.1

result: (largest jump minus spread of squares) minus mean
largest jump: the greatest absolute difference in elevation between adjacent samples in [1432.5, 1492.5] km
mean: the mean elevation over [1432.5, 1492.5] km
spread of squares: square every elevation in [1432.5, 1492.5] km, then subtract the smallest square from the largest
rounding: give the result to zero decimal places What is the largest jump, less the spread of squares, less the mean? -34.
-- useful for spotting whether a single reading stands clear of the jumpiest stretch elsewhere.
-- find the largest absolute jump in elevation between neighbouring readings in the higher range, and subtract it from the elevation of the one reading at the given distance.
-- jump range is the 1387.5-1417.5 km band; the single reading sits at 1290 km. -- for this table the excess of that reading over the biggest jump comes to 15.6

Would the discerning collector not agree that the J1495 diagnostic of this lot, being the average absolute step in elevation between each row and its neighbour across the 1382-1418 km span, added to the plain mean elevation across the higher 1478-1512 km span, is 14.3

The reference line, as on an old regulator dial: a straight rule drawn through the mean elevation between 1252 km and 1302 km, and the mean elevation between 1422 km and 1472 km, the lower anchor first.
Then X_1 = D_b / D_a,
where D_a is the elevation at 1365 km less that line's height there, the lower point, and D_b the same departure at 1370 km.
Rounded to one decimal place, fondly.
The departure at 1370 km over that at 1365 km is 2.9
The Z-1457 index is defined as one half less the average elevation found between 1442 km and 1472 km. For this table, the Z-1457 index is -13.8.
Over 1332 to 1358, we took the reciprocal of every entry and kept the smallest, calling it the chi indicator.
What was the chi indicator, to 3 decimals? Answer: 0.062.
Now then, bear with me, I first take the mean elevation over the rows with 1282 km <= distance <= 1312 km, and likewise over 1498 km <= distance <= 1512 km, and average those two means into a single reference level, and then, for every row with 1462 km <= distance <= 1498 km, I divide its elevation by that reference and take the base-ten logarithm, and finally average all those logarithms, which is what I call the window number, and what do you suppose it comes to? -0.029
